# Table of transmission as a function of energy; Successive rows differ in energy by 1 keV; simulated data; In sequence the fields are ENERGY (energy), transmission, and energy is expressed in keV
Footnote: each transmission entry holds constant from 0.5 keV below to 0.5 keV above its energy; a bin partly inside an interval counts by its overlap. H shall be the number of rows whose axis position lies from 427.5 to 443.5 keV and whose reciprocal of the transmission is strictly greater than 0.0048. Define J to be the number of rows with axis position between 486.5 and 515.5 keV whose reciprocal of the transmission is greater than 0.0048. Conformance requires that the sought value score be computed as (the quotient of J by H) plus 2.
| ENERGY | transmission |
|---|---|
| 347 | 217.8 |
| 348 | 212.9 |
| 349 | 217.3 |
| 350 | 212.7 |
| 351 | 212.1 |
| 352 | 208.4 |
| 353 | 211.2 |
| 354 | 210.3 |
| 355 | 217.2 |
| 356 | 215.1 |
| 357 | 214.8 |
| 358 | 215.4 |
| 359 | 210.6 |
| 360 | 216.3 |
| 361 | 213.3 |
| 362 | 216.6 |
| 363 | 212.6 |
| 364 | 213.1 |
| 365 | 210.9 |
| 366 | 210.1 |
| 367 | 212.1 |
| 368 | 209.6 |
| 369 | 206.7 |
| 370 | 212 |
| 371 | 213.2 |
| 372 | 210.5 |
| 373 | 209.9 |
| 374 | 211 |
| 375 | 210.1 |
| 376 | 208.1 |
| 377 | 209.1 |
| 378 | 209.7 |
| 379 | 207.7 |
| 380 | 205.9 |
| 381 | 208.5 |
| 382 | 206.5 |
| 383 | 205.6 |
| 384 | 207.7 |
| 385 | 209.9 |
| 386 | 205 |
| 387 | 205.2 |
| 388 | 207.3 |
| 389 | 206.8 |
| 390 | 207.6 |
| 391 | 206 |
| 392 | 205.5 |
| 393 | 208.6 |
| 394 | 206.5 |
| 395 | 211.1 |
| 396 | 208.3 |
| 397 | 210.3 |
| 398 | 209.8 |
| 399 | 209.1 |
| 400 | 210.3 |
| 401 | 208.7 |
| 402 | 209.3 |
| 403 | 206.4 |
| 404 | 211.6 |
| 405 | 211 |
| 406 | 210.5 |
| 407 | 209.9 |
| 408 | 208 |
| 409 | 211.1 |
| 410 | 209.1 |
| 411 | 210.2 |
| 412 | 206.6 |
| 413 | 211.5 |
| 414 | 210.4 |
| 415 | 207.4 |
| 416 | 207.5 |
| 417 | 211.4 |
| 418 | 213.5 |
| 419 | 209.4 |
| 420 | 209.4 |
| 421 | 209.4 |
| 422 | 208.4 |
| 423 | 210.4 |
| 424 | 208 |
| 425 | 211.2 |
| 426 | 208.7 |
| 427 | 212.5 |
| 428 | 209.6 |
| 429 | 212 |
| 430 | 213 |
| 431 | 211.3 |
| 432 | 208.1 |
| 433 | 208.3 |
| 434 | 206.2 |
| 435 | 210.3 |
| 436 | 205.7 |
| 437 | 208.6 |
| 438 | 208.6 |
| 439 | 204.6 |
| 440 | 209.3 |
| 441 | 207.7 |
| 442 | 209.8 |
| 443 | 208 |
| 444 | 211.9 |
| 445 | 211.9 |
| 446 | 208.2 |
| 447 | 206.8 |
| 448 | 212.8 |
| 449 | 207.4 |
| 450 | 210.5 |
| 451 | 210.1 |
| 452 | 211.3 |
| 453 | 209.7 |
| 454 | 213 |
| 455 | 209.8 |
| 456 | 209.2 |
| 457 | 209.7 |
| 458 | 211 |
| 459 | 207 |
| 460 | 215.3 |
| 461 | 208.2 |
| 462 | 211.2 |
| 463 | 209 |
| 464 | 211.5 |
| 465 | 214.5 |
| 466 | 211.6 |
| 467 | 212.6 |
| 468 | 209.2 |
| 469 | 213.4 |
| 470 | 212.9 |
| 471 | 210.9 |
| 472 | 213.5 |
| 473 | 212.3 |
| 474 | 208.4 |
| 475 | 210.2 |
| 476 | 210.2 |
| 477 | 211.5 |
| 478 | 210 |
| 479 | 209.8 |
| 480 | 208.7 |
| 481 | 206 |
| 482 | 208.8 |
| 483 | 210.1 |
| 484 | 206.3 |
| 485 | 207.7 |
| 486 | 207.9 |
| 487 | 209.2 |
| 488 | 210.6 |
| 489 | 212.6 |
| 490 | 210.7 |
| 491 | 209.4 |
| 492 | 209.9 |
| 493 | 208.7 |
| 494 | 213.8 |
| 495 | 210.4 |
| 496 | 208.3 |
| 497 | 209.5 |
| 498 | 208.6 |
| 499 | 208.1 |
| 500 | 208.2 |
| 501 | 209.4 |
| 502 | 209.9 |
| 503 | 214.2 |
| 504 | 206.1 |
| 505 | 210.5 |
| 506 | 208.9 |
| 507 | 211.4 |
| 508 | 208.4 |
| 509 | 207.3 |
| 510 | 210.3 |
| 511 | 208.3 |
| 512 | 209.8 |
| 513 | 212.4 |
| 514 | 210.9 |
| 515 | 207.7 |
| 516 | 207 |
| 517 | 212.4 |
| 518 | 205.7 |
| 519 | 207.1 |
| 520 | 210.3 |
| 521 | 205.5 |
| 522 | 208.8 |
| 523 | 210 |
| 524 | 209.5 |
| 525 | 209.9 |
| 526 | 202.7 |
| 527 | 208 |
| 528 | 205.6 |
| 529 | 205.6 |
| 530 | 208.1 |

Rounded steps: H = 7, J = 7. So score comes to 3.0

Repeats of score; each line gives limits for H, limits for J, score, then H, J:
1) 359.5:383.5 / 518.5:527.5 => 2.7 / 6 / 4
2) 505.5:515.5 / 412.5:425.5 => 3.0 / 3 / 3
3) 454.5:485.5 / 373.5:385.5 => 3.2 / 5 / 6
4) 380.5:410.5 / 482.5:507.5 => 2.5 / 14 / 7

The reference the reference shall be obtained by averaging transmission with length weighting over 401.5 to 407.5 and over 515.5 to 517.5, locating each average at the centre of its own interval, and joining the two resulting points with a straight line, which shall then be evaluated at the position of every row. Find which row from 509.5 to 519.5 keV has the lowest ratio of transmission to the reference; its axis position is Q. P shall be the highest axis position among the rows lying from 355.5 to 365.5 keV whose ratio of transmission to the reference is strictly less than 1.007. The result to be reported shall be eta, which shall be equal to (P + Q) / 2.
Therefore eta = 441.5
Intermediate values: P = 365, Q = 518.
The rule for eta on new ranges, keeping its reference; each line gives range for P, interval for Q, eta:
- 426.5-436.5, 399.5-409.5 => 419.5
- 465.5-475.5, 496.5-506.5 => 489.5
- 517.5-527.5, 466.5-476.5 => 500.5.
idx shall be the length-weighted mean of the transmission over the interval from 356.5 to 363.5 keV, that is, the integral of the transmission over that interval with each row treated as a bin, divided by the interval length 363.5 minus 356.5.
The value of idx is 214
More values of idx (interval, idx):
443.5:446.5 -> 211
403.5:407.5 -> 211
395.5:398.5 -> 209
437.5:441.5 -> 208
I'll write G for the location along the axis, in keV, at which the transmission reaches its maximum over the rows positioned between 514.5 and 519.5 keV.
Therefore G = 517 keV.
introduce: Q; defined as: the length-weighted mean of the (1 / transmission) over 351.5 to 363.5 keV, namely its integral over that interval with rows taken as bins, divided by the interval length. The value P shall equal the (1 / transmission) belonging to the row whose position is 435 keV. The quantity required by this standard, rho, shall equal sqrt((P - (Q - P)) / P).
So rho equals 1.01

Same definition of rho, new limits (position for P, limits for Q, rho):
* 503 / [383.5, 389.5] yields 0.98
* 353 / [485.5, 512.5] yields 1.00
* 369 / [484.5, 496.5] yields 1.01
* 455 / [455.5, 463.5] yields 1.00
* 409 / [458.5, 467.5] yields 1.00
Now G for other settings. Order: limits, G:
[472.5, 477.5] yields 473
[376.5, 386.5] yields 385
